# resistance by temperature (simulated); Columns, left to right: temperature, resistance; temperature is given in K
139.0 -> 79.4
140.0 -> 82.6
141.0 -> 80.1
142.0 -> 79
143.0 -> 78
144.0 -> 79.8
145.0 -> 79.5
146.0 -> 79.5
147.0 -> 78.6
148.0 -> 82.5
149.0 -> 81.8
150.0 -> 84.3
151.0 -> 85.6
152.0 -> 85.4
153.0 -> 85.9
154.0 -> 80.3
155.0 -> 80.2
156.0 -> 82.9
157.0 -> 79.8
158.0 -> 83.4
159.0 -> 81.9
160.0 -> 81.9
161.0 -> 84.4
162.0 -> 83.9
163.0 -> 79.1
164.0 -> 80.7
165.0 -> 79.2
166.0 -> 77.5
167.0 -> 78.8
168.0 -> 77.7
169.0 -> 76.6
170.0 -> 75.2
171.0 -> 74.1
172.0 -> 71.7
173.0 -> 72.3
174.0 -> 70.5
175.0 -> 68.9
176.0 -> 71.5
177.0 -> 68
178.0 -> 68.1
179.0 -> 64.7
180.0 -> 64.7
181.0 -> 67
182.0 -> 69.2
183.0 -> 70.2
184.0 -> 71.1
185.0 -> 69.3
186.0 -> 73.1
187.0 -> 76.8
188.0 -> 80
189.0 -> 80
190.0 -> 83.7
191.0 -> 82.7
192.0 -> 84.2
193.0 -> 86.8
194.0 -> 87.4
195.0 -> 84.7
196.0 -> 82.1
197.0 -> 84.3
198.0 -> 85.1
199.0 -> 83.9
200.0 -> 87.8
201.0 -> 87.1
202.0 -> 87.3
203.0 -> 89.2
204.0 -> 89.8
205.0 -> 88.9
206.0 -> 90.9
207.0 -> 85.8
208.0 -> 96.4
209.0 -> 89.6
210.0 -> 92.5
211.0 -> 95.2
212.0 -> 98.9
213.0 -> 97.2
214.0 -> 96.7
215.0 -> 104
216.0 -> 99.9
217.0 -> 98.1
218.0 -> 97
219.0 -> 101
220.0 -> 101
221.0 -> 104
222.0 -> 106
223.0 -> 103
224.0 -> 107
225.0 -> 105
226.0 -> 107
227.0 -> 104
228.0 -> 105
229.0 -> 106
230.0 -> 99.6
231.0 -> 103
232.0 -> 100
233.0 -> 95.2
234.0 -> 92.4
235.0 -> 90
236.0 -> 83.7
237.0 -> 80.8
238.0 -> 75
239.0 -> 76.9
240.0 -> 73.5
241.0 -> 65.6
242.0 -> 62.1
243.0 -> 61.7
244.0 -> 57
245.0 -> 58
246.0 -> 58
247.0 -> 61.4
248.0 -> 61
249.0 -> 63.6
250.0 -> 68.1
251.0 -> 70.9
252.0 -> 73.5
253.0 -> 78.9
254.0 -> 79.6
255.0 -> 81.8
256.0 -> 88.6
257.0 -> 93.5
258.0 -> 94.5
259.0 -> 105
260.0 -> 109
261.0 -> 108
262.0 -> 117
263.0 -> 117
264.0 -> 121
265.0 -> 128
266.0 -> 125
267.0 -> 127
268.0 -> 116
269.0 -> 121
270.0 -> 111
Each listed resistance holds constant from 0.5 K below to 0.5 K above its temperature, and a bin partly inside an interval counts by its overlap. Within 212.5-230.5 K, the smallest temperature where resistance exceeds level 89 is 213.0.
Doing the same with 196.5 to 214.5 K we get 203.0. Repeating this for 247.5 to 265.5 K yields 257.0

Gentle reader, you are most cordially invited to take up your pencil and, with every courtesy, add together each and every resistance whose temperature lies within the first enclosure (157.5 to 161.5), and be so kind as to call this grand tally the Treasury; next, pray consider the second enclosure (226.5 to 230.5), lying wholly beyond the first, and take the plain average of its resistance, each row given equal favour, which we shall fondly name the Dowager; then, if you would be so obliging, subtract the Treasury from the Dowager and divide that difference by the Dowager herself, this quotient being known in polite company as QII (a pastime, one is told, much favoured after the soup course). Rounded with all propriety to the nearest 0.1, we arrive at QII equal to -2.2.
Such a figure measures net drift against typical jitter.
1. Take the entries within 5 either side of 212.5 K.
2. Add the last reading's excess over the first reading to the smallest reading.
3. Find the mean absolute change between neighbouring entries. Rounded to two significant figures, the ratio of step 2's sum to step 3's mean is 26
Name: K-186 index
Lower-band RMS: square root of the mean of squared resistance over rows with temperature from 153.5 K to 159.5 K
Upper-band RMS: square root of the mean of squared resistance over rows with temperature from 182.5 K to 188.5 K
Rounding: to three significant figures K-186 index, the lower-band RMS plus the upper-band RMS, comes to 155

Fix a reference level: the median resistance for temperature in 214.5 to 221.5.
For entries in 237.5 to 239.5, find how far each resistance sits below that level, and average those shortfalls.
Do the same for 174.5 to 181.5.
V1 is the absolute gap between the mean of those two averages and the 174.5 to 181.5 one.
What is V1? 4.2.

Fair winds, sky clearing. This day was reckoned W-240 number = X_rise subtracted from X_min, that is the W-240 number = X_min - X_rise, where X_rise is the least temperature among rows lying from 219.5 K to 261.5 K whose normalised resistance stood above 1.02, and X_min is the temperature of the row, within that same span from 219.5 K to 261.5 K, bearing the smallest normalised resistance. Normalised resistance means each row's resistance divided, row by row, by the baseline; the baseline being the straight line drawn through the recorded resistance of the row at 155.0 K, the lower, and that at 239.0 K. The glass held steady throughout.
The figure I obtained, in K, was 24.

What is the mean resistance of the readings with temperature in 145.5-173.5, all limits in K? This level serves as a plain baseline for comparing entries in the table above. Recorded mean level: 80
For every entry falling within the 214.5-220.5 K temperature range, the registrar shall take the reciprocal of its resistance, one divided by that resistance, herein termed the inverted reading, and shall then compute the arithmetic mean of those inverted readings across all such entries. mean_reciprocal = 0.0100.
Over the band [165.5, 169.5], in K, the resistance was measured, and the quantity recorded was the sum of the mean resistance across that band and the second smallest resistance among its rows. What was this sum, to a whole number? 155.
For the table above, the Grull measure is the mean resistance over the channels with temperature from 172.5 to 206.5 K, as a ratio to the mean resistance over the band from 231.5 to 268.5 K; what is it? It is 0.90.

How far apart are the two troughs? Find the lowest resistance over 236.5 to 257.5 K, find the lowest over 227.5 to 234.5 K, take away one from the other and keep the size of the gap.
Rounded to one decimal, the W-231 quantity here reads 35.4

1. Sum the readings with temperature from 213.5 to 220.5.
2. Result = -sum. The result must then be -698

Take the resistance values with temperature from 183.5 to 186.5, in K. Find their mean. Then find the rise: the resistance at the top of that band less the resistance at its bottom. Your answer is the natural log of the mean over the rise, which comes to 3.6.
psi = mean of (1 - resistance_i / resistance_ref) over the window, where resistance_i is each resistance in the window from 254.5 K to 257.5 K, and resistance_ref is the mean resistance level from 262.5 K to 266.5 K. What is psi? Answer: 0.28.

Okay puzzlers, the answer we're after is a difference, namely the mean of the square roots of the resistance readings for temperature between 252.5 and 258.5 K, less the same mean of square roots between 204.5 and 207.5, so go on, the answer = -0.1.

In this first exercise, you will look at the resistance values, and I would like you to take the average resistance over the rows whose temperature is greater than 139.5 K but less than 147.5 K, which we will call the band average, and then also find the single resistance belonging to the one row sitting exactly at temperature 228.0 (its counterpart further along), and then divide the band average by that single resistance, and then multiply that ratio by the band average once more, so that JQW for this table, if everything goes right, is 60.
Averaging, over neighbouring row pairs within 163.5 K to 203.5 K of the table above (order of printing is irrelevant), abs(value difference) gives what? 1.8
